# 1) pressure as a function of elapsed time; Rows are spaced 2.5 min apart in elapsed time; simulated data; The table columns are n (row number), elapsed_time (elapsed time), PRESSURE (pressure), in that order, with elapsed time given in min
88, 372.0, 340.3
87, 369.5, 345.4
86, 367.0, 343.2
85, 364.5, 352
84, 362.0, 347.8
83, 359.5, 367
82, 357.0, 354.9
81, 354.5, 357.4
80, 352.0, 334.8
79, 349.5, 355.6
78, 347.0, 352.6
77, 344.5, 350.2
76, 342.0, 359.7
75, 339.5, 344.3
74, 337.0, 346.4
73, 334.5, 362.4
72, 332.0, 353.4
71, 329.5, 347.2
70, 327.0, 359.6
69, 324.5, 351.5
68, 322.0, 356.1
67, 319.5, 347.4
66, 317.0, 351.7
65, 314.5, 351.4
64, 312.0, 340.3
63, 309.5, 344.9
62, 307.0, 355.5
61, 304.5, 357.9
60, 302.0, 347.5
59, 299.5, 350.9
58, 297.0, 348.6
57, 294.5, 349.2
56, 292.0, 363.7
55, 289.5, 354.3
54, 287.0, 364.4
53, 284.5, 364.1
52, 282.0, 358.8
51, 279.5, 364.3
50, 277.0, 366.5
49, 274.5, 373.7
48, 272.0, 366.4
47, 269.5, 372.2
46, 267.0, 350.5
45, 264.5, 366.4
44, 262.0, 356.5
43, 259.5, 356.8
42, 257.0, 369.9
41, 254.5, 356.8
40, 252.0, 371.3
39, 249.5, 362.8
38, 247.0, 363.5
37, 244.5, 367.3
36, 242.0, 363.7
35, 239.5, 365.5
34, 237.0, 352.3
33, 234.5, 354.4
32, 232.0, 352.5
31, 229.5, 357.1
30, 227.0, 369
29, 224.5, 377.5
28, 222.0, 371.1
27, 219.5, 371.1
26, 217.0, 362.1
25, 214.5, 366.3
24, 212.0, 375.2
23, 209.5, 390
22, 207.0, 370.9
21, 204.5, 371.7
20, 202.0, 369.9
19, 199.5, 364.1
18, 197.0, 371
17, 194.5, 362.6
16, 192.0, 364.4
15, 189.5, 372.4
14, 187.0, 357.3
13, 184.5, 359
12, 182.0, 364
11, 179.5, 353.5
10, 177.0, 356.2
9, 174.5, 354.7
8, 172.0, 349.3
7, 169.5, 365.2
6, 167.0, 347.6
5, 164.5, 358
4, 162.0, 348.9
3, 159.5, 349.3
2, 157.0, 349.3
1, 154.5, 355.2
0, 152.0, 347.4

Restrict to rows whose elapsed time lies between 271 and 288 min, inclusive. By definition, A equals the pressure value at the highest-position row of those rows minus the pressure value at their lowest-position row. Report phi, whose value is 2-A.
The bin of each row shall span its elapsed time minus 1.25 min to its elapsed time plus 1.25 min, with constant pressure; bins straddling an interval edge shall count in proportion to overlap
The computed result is 4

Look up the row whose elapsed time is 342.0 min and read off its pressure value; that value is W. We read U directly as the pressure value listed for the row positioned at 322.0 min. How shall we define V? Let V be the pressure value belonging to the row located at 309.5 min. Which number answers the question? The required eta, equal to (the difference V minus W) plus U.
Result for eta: 341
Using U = 356.1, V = 344.9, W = 359.7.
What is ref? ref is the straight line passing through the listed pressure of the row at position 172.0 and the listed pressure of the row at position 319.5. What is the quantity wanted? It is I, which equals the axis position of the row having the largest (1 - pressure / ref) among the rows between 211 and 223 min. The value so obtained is 217.0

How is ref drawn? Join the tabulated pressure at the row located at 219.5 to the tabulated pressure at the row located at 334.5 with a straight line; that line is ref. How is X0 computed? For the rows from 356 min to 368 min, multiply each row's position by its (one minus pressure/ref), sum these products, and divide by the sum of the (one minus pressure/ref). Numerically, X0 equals 364.5 min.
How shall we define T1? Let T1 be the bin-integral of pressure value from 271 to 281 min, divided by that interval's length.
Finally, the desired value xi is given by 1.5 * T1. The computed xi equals 551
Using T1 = 368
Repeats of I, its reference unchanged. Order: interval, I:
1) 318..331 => 329.5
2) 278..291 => 289.5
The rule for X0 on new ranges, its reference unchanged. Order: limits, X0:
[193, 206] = 197.5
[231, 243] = 235.5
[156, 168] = 161.9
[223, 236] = 233.2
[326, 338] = 332.5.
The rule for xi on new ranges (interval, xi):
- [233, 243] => 538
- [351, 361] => 531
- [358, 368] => 529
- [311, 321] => 522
